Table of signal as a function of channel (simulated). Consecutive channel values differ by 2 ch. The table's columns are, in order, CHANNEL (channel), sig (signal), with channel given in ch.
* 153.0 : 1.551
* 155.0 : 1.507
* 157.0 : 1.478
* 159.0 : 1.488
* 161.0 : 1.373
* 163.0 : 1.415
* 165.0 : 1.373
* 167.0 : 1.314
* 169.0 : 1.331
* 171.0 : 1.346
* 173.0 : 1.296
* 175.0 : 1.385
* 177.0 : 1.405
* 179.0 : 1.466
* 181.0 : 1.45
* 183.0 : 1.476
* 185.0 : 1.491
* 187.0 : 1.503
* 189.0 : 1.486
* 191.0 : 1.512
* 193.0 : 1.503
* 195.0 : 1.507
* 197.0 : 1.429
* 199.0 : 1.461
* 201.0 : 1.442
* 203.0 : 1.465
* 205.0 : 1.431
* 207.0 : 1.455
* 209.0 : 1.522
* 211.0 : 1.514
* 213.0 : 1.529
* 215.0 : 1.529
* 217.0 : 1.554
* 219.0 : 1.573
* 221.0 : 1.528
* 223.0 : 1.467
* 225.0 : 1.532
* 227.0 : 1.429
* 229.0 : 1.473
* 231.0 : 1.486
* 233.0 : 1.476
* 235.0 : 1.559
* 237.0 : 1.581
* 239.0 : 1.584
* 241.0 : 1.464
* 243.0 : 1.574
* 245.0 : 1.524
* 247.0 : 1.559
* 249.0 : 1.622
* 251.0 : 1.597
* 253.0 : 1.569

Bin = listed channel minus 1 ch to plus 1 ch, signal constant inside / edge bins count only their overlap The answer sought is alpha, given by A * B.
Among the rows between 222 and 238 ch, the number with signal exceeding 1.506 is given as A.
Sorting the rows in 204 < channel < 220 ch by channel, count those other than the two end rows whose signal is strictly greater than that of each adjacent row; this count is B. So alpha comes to 3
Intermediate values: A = 3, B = 1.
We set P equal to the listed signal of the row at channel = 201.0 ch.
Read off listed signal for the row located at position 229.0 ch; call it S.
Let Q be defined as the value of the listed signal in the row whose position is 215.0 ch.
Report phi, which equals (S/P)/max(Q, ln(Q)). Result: 0.67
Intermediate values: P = 1.442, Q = 1.529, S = 1.473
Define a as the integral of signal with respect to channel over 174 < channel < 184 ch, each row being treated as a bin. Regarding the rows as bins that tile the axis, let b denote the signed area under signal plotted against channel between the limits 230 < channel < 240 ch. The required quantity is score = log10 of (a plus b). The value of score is 1.47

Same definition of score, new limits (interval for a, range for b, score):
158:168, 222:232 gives 1.46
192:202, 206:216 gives 1.47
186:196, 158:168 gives 1.46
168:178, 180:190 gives 1.45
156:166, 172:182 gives 1.45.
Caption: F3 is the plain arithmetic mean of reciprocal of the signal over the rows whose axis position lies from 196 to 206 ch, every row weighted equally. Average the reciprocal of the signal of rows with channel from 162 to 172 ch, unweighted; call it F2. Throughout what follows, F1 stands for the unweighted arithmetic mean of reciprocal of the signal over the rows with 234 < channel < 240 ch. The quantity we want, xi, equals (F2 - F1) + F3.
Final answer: 0.795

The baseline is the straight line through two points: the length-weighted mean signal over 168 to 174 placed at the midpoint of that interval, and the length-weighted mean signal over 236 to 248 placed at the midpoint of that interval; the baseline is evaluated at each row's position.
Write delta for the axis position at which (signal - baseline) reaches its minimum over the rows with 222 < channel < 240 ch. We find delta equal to 227.0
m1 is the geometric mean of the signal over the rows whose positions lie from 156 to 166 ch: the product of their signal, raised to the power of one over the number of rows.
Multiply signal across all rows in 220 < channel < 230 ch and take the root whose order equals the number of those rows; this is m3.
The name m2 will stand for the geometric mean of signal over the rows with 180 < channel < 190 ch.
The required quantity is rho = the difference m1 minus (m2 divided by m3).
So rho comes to 0.427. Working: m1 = 1.42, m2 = 1.48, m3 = 1.49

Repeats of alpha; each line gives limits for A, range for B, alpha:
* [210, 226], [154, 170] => 14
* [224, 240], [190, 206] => 12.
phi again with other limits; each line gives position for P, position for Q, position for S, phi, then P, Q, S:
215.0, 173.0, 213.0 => 0.77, 1.529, 1.296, 1.529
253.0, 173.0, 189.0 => 0.73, 1.569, 1.296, 1.486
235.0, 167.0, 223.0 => 0.72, 1.559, 1.314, 1.467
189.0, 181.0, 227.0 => 0.66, 1.486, 1.45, 1.429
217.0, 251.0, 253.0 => 0.63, 1.554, 1.597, 1.569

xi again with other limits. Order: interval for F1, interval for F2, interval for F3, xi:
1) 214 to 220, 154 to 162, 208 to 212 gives 0.699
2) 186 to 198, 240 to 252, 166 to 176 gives 0.722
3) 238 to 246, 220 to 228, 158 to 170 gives 0.745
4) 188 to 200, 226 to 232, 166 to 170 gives 0.765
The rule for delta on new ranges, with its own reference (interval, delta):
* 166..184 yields 173.0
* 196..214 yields 205.0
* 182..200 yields 197.0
